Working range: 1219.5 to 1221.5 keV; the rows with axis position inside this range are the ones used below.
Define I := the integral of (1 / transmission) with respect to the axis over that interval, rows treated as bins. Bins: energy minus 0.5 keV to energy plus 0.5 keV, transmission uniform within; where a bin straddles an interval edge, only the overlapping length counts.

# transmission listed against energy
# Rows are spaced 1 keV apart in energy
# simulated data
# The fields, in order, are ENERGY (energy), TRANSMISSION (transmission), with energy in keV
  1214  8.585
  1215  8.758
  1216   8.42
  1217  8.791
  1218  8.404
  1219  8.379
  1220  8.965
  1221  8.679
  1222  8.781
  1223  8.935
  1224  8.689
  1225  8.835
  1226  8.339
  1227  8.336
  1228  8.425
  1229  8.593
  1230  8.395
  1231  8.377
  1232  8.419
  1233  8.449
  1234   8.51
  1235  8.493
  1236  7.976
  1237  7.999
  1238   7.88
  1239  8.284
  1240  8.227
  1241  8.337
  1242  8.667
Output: 0.227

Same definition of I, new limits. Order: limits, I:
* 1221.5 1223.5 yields 0.226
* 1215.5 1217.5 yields 0.233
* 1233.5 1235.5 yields 0.235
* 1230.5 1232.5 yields 0.238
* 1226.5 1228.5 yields 0.239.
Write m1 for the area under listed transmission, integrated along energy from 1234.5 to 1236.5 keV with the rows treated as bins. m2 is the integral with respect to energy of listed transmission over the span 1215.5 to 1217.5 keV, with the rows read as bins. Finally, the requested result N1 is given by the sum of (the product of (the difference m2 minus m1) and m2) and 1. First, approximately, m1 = 16.5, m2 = 17.2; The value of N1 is 14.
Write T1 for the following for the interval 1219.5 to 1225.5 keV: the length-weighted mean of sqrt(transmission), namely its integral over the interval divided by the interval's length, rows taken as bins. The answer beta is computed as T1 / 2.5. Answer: 1.19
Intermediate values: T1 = 2.97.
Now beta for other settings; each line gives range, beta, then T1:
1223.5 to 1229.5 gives 1.17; 2.92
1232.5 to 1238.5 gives 1.15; 2.87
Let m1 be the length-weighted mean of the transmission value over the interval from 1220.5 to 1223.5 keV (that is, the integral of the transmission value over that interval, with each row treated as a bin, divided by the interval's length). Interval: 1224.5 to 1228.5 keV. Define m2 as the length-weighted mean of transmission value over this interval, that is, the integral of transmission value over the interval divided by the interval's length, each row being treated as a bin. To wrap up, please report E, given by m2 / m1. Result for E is 0.96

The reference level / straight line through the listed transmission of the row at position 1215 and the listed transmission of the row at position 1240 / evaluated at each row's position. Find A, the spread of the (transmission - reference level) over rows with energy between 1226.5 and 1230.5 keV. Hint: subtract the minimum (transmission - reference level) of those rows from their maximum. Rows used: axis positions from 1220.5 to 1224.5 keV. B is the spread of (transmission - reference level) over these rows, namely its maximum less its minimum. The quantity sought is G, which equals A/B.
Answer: 1.0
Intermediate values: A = 0.30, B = 0.30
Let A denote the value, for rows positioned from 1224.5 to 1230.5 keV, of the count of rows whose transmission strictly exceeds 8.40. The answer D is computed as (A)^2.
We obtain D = 9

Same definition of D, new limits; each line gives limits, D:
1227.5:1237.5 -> 36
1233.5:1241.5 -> 4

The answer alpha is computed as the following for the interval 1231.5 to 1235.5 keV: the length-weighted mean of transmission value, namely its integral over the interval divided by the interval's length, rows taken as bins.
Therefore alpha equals 8.47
